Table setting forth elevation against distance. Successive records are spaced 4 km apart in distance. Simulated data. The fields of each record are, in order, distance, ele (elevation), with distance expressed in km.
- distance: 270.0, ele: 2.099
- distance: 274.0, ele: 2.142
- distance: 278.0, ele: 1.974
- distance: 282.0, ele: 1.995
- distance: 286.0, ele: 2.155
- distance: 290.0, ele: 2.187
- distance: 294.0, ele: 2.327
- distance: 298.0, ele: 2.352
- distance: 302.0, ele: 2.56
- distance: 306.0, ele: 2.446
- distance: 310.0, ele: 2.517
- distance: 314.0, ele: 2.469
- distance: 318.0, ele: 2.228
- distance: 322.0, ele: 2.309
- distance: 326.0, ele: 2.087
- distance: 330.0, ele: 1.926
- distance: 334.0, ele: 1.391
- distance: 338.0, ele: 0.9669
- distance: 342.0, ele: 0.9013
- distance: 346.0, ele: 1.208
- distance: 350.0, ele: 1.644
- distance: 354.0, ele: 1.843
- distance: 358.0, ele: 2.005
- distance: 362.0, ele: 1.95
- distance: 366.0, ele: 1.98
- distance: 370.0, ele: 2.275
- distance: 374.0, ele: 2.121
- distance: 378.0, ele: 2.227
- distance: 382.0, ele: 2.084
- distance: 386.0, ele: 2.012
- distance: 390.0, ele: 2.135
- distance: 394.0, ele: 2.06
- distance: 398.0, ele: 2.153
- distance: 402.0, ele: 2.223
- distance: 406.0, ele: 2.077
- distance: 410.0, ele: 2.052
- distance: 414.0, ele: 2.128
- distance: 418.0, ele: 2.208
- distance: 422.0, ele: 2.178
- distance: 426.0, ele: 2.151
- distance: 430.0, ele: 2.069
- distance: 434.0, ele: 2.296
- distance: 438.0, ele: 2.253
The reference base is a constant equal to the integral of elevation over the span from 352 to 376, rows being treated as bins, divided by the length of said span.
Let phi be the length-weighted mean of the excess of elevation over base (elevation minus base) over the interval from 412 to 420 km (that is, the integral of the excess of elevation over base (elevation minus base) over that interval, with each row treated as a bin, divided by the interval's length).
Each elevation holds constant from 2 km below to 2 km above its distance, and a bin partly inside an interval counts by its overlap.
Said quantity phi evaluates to 0.14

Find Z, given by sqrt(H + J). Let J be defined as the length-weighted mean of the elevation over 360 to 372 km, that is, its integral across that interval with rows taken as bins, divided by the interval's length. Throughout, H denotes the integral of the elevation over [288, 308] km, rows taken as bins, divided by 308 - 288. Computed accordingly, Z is 2.11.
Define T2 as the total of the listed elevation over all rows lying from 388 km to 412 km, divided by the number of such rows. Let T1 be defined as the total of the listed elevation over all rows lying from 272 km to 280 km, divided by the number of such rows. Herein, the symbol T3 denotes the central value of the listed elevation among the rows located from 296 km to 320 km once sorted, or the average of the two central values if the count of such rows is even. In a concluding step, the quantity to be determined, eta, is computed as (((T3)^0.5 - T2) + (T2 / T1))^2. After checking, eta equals 0.23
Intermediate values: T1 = 2.06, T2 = 2.12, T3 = 2.46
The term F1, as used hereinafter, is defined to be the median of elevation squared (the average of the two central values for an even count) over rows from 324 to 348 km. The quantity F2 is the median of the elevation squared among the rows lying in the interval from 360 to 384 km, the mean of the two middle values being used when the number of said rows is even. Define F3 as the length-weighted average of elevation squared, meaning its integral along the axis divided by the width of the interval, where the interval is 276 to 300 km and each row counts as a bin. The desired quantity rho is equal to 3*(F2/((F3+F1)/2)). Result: 4.1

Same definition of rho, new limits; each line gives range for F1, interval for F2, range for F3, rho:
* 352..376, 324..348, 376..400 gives 1.2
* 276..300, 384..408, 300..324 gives 2.5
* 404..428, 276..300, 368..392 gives 3.1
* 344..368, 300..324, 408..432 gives 4.4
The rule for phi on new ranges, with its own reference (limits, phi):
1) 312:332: 0.17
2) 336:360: -0.60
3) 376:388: 0.08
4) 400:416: 0.09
